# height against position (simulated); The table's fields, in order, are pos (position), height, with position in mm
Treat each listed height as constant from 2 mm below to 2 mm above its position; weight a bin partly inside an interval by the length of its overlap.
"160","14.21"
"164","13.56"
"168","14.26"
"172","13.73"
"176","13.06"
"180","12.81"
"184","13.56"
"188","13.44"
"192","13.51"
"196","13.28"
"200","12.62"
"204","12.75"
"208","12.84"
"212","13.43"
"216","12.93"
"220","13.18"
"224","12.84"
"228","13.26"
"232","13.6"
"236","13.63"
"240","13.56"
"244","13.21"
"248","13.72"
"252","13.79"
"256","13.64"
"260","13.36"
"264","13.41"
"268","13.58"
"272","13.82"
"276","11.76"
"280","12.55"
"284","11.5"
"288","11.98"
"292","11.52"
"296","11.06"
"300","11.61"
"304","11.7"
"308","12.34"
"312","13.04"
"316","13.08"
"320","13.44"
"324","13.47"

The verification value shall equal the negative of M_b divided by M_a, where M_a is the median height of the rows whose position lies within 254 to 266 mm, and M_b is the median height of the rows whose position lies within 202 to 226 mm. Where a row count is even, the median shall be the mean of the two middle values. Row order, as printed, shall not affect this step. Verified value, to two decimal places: -0.96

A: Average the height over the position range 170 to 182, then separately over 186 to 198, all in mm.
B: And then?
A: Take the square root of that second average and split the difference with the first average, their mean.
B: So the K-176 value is 8.431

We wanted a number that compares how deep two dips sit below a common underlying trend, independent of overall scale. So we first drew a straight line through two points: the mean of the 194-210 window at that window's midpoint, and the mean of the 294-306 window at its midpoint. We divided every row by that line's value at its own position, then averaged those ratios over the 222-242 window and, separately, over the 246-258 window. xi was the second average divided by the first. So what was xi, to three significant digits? 1.05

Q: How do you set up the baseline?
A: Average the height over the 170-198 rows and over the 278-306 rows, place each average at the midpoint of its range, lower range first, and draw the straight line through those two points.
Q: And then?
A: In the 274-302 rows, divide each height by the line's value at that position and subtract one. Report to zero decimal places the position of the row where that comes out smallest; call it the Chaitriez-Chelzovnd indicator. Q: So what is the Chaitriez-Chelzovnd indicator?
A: 296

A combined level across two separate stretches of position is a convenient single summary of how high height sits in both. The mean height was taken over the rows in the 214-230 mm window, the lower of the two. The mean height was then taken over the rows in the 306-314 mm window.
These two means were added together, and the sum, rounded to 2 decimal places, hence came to 25.74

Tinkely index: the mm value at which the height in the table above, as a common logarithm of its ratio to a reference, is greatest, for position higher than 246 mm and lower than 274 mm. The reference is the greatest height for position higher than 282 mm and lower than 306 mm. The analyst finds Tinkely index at 272 mm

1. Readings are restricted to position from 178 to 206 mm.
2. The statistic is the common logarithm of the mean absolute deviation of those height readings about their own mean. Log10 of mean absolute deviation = -0.45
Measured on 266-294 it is -0.10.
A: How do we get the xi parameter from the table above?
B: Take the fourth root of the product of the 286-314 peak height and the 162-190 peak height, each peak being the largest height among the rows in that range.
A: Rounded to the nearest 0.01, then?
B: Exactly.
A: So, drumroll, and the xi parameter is 3.69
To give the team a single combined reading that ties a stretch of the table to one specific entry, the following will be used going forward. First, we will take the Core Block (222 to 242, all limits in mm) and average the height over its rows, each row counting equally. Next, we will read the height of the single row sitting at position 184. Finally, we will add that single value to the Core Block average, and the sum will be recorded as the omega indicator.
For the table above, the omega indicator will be 26.9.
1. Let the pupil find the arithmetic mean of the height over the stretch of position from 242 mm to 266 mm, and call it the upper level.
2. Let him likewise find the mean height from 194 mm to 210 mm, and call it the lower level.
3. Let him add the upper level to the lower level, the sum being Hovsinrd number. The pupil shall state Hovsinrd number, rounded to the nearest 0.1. 26.4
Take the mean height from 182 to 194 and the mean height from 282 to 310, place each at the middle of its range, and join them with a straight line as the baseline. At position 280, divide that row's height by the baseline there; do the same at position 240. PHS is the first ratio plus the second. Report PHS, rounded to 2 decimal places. 2.13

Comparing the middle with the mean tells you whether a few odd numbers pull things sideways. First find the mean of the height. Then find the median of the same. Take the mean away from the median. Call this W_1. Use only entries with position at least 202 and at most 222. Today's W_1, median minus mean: -0.10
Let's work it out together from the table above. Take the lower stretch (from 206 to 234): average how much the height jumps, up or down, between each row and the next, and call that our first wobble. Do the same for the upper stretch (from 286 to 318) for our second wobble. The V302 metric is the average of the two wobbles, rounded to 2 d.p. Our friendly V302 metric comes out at 0.41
